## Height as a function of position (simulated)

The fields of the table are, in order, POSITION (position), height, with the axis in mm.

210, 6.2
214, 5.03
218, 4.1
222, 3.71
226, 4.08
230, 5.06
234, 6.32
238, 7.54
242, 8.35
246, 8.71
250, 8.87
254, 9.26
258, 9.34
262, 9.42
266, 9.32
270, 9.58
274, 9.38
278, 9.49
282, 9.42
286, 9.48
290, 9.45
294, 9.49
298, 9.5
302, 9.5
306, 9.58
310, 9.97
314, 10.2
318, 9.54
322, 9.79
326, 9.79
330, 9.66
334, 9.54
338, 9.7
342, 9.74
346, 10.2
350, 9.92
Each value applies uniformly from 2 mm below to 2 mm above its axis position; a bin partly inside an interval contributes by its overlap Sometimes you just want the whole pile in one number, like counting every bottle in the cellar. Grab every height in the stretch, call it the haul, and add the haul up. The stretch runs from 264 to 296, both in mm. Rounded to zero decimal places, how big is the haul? 76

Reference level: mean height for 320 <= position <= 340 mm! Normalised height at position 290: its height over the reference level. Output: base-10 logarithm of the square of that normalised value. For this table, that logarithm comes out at -0.02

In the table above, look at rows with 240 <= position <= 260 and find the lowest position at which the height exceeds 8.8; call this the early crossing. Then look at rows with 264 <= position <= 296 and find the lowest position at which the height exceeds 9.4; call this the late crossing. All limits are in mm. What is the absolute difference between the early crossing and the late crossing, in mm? 20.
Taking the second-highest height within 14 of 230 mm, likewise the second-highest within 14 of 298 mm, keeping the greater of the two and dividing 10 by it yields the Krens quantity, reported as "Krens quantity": 1.04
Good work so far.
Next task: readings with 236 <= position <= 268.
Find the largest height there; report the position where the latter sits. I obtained 262 mm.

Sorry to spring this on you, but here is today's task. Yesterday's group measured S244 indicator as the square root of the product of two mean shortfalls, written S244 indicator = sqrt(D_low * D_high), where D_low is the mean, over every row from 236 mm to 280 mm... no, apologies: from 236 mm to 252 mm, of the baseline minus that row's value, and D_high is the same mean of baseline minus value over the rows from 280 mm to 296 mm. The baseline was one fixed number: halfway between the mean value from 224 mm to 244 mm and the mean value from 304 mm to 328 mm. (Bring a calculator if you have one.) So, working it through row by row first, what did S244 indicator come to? 0.68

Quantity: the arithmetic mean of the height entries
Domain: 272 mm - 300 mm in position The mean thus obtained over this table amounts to 9.46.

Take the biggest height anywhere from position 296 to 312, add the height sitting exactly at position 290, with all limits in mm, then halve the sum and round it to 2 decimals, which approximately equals 9.71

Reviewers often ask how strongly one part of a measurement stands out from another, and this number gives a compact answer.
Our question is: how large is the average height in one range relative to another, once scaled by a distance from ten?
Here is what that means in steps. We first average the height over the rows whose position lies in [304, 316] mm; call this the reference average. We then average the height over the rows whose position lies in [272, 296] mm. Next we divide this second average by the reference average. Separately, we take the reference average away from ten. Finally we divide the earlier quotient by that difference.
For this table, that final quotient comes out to 11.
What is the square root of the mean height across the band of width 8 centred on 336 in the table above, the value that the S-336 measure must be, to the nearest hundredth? 3.10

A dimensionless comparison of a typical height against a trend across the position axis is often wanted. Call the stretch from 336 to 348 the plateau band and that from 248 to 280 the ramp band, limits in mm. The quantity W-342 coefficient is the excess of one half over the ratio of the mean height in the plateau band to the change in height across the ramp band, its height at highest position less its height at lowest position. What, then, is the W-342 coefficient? -15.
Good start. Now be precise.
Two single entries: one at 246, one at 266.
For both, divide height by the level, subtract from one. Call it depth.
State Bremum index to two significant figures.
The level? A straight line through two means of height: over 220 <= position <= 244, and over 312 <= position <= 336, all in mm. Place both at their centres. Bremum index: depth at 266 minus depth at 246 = 0.074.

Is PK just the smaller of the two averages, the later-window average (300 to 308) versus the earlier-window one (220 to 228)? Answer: 3.9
